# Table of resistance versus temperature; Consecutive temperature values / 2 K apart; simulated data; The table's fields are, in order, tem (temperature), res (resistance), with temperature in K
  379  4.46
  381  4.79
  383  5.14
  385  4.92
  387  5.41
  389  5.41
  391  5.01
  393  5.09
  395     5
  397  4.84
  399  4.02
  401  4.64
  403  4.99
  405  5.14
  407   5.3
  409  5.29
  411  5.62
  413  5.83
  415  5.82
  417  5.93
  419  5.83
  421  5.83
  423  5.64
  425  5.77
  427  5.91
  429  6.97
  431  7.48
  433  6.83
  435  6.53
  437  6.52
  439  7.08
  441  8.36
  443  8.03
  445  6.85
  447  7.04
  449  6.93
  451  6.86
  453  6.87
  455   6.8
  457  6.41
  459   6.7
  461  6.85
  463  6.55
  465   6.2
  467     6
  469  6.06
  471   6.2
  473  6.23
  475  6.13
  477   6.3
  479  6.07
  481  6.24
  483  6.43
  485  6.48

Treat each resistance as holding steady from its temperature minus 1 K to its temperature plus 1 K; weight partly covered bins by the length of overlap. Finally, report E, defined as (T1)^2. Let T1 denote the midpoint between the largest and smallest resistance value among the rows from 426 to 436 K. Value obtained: 45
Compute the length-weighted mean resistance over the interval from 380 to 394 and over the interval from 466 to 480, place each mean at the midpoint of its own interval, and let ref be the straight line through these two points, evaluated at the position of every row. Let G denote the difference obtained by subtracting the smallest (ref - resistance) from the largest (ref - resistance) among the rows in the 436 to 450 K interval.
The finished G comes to 1.79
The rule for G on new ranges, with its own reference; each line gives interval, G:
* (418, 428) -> 0.24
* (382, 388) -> 0.47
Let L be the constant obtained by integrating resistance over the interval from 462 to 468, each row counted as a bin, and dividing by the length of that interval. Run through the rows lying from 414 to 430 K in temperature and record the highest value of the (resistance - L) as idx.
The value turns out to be 0.7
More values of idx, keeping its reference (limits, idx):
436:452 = 2.1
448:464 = 0.7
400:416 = -0.4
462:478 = 0.3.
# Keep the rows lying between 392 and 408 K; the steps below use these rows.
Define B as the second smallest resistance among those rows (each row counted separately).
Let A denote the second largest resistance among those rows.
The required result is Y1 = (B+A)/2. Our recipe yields 4.9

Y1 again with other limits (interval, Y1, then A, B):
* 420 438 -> 6.4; 6.97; 5.77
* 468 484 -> 6.2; 6.3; 6.07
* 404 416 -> 5.6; 5.82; 5.29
